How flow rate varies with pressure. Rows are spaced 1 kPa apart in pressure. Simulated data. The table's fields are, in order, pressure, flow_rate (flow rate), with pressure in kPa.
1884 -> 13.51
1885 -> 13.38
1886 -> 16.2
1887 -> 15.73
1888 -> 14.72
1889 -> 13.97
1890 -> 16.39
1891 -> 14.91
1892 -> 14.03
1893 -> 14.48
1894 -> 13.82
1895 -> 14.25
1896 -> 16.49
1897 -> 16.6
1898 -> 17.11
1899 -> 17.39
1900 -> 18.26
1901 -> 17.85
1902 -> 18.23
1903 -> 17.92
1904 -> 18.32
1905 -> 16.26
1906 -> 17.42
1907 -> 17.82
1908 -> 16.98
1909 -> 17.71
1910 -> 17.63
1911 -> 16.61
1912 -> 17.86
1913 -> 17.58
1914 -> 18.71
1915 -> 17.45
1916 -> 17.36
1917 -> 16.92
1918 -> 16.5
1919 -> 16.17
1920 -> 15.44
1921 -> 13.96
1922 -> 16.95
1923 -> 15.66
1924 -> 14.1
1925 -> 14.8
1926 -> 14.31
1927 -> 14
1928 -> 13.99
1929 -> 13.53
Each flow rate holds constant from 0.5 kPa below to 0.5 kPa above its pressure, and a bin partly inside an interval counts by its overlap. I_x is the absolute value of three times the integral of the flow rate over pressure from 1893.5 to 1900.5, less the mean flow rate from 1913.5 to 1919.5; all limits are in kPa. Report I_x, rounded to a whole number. 325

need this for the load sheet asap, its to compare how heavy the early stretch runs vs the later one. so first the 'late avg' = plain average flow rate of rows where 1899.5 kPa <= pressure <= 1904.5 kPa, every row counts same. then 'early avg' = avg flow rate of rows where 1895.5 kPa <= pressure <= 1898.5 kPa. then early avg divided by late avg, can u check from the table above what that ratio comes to 0.92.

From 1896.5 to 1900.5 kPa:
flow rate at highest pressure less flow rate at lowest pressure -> 1.7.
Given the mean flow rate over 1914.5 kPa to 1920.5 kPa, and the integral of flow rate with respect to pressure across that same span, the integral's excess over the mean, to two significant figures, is 83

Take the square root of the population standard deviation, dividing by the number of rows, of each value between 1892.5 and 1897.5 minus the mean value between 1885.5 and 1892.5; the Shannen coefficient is 1.08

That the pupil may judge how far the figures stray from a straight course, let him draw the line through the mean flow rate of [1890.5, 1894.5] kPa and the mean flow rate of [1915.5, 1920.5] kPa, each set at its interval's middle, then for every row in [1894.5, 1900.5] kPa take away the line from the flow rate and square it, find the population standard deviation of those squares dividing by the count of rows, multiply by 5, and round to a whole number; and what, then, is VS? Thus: 17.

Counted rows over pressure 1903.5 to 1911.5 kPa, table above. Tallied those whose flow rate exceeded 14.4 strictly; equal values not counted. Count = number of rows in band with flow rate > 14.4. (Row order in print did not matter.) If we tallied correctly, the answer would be 8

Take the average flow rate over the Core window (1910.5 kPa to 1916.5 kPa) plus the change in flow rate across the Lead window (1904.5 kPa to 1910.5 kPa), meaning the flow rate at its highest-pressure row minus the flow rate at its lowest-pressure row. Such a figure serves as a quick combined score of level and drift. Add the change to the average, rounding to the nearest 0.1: 19.0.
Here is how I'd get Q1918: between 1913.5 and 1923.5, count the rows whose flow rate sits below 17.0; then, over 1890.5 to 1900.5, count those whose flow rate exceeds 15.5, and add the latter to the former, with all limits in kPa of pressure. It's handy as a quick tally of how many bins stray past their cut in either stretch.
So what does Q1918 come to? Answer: 12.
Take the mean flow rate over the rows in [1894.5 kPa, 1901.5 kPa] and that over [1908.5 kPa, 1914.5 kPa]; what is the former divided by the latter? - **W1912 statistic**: 0.95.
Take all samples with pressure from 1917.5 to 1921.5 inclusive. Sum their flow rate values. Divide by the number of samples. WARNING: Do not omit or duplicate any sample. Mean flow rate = 15.5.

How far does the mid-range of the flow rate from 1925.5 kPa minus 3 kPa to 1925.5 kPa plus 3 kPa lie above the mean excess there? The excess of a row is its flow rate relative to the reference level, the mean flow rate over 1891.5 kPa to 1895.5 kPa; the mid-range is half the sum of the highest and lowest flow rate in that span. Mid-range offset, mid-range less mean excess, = 14.5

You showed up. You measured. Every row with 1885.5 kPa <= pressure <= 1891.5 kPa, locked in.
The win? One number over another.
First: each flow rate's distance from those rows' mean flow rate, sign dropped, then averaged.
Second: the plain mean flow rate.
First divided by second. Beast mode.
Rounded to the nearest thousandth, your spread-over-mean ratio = 0.051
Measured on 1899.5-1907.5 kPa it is 0.026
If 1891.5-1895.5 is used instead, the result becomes 0.016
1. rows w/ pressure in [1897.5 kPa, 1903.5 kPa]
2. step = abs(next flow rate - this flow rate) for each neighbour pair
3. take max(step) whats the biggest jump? 0.9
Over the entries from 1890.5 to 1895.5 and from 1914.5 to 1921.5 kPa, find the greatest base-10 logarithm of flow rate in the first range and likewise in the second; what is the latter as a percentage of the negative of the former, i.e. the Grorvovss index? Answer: -106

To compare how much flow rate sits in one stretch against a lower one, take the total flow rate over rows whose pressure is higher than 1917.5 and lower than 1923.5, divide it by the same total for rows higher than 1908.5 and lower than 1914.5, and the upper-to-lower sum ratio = 0.89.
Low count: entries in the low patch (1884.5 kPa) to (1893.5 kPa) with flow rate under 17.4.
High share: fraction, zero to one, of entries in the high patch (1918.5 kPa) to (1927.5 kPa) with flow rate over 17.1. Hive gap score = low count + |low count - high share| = 18.0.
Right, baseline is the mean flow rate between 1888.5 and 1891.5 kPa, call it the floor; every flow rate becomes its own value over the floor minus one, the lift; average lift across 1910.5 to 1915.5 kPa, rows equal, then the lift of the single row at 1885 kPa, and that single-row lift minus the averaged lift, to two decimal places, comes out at -0.28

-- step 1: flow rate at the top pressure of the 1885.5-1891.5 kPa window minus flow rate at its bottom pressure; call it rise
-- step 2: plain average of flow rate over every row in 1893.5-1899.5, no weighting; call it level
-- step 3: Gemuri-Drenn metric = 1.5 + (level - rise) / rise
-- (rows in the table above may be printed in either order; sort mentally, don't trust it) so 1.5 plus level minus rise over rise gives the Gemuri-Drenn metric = -12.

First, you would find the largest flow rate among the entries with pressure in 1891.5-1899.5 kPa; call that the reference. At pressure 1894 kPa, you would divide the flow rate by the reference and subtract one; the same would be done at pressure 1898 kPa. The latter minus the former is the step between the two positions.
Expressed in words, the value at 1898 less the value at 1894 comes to 0.19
